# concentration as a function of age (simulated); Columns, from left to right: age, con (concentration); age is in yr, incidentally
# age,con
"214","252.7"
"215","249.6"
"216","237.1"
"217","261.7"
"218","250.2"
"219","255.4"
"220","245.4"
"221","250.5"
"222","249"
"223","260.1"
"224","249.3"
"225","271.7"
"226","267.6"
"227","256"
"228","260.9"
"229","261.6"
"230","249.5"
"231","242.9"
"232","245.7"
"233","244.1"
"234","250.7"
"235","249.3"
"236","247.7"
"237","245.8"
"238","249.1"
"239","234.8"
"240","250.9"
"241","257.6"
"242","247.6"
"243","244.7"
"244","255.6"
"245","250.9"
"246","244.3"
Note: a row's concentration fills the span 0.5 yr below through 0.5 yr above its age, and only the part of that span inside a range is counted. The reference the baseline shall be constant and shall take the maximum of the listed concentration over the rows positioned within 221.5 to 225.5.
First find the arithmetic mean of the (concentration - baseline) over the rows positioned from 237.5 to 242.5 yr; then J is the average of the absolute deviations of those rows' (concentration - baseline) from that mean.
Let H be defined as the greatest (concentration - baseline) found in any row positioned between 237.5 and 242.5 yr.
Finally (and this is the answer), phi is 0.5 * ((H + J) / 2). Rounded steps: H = -14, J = 5.4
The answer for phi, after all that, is -2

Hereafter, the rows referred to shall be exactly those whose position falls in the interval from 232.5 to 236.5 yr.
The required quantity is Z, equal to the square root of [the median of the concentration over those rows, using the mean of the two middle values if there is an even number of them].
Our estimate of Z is 15.8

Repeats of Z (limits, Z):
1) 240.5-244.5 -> 15.9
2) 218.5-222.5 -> 15.8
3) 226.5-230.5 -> 16.1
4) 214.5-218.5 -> 15.8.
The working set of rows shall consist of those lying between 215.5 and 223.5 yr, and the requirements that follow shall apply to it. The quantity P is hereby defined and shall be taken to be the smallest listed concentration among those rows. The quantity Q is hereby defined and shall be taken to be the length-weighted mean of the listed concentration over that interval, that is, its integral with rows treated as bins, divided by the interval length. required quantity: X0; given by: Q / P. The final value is 1.06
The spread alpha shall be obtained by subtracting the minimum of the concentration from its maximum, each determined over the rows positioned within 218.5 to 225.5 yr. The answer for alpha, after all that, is 26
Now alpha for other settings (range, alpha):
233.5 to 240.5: 16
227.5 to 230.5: 12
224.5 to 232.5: 29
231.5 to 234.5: 7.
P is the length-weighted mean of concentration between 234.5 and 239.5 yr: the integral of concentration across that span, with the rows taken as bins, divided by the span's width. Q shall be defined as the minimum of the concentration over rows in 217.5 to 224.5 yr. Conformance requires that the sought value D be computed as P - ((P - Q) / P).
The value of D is 245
